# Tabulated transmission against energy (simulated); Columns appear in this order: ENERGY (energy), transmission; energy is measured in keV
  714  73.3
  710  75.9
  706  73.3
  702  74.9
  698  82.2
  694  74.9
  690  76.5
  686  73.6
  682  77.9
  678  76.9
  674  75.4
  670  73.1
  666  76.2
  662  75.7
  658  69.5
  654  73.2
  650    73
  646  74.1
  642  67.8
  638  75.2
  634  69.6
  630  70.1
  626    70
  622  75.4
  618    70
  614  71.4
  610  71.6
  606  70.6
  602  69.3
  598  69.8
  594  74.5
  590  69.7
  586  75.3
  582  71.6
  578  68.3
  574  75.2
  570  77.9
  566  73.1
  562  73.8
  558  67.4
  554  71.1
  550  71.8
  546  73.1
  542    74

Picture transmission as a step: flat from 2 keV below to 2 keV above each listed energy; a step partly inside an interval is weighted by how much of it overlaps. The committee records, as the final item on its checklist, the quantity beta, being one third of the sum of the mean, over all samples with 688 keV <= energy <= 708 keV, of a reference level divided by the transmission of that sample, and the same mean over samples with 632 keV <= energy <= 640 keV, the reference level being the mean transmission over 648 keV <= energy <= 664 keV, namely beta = 0.65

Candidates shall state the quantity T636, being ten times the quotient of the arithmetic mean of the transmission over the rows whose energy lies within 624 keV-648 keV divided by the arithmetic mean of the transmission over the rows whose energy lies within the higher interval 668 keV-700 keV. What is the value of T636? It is 9.32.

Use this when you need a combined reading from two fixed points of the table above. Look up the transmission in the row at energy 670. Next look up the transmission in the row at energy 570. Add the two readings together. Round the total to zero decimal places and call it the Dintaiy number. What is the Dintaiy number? 151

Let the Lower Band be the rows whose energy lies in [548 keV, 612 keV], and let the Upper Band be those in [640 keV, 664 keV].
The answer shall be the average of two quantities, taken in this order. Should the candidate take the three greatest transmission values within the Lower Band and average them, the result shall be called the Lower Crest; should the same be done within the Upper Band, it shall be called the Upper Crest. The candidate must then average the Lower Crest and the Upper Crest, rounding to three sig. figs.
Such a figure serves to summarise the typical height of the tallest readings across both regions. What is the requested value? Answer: 75.2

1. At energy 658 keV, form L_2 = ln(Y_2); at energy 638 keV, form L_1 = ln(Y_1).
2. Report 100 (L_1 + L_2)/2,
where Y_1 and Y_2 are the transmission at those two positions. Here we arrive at 428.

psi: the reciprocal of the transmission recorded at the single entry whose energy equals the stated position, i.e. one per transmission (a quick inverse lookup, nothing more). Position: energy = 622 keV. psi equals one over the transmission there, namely 0.0133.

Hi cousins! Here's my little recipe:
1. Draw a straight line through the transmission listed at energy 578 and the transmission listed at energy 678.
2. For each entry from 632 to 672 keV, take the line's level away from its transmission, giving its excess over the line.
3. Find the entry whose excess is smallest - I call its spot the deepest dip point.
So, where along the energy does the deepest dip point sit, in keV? 642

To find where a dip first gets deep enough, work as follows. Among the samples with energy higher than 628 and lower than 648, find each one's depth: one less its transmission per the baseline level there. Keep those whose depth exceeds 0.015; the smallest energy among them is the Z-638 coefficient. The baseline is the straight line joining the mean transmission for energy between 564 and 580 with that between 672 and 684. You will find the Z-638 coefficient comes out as 630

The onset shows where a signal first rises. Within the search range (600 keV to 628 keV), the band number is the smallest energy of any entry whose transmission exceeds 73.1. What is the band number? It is 622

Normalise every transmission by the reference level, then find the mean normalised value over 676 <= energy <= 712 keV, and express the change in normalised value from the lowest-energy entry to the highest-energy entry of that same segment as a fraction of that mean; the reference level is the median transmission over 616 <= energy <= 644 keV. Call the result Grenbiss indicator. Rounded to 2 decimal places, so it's -0.01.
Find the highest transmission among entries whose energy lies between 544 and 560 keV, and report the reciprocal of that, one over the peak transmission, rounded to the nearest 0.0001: 0.0137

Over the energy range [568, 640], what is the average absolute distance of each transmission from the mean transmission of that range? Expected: 2.41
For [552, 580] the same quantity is 2.97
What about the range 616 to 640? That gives 2.39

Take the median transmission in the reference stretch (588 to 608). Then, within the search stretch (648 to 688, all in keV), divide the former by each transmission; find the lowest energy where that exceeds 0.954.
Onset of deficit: 650 keV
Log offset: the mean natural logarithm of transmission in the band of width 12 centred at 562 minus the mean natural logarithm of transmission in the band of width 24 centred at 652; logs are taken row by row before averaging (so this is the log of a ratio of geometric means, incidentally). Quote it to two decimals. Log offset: -0.01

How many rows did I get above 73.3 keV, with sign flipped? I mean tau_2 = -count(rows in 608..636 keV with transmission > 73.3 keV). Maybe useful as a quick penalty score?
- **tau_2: -1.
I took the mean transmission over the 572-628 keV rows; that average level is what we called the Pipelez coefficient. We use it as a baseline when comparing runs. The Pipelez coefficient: 71.6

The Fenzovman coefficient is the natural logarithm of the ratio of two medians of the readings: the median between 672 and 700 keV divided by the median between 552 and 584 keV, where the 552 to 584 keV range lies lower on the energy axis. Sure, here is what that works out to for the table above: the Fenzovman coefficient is 0.056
